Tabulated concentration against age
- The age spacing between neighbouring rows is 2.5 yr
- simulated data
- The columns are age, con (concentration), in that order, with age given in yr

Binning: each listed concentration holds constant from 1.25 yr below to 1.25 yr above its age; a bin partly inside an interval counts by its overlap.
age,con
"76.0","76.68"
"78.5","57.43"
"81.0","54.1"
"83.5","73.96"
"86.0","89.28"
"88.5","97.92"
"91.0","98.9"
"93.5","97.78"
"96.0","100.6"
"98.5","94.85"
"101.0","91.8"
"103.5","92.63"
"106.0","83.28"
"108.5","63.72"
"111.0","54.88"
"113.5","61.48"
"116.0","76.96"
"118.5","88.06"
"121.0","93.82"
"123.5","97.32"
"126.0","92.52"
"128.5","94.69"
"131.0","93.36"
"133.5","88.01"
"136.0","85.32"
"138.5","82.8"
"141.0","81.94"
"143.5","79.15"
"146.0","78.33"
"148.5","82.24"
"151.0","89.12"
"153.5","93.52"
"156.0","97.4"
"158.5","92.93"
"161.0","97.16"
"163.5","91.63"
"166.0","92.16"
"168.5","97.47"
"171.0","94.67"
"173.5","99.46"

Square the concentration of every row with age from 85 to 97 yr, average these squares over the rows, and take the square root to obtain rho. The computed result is 97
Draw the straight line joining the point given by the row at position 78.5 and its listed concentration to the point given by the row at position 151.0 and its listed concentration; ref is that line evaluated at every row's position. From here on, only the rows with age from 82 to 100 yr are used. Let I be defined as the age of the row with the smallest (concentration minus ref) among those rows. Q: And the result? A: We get 83.5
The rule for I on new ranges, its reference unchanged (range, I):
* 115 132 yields 116.0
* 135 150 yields 146.0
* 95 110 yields 108.5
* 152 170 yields 166.0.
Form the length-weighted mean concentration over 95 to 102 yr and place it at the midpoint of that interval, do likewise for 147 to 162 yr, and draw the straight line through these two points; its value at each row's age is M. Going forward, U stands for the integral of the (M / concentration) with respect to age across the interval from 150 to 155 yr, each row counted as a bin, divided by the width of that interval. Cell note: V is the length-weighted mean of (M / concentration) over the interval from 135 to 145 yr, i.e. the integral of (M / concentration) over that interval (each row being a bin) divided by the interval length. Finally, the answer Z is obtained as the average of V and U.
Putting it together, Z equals 1.07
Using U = 1.00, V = 1.13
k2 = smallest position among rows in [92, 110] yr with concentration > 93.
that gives 93.5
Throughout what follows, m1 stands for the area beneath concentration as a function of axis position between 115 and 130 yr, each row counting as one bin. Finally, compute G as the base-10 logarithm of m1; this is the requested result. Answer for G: 3.1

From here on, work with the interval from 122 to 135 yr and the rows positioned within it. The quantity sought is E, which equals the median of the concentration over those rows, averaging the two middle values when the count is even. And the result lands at 93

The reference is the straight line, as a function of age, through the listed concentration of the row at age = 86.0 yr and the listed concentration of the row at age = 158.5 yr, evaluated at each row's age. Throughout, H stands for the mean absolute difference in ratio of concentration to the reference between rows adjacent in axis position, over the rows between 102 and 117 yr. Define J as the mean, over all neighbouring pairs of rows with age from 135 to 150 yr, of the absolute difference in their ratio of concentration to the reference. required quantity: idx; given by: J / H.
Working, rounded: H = 0.133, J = 0.02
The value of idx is 0.2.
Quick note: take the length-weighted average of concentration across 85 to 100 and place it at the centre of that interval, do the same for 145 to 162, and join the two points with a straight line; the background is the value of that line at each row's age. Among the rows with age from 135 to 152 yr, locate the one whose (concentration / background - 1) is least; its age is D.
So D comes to 146.0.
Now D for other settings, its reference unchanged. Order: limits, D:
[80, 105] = 81.0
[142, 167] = 146.0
